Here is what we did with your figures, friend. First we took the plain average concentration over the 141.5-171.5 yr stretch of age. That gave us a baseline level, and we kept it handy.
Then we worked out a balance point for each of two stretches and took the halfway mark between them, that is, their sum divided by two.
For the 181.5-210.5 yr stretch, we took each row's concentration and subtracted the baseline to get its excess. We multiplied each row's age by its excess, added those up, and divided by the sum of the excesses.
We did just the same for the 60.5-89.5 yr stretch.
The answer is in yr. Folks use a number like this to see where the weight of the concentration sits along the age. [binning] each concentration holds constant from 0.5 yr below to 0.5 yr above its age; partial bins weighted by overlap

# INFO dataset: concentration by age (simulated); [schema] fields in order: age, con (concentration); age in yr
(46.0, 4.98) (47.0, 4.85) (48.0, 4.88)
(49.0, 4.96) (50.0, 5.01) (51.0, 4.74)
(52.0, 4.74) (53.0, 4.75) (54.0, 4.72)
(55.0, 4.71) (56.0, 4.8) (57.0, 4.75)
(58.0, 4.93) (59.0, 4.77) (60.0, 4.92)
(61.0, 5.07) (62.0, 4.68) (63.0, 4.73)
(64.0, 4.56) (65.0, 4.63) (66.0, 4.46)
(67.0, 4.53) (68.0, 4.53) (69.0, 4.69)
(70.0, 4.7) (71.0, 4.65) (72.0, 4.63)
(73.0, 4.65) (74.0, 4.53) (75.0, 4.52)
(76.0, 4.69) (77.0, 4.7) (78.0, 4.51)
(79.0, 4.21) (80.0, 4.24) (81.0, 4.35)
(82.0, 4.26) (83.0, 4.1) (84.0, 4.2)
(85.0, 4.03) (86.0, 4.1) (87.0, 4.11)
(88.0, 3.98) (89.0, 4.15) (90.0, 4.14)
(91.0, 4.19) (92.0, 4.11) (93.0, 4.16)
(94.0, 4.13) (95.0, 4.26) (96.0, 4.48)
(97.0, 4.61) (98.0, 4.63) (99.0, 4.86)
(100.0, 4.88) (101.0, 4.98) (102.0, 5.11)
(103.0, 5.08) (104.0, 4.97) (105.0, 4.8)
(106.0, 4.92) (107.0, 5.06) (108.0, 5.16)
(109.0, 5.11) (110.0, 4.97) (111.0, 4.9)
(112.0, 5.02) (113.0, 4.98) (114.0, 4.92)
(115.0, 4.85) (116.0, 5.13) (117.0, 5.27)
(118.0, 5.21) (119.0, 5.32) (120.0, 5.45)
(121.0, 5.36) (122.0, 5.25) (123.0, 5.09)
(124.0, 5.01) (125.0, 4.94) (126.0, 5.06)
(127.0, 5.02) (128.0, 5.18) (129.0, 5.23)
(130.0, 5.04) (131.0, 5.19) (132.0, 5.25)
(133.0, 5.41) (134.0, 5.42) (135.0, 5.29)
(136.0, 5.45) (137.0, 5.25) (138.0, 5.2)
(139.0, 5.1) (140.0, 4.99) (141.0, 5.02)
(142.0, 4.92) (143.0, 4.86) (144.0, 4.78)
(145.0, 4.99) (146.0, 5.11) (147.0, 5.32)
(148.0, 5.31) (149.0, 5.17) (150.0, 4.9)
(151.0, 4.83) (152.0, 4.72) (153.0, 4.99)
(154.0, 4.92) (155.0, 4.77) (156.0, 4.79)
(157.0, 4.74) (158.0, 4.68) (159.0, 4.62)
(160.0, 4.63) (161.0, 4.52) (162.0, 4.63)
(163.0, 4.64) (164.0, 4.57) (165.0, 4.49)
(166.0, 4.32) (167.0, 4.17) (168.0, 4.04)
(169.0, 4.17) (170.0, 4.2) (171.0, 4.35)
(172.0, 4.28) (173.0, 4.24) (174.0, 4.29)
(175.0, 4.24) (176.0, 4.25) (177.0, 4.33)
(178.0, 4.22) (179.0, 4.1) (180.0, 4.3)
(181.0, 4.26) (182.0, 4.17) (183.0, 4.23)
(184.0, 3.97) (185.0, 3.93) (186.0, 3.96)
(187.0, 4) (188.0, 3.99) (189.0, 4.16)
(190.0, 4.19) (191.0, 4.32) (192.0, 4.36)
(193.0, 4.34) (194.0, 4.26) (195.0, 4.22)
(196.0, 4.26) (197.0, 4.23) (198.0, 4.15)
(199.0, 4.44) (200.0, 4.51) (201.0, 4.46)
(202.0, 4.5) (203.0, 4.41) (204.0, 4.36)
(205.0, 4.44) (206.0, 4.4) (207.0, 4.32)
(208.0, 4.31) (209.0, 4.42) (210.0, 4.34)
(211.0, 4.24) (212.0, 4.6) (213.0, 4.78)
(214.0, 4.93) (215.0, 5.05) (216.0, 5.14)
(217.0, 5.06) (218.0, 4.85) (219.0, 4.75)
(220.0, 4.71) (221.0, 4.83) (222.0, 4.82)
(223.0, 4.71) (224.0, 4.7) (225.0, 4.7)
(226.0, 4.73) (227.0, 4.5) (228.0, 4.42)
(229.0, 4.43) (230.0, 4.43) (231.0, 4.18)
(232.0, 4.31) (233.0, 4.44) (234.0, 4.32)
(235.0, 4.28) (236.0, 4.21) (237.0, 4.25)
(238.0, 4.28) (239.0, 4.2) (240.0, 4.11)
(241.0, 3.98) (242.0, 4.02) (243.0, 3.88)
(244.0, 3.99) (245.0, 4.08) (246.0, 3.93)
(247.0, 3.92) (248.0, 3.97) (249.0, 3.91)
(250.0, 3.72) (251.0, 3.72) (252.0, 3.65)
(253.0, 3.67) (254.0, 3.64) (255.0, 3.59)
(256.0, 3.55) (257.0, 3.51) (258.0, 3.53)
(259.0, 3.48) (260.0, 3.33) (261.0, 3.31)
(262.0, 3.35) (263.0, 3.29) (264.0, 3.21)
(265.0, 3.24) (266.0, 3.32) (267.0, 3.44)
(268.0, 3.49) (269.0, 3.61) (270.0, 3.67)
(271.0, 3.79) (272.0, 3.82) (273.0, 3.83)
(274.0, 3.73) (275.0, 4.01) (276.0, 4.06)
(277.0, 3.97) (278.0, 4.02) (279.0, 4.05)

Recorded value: 138.1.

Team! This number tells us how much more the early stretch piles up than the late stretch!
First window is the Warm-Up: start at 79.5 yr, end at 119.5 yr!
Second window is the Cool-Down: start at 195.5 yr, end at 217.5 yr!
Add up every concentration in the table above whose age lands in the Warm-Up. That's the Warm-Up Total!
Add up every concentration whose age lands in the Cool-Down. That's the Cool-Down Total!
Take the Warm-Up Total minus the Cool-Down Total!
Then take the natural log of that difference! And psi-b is 4.5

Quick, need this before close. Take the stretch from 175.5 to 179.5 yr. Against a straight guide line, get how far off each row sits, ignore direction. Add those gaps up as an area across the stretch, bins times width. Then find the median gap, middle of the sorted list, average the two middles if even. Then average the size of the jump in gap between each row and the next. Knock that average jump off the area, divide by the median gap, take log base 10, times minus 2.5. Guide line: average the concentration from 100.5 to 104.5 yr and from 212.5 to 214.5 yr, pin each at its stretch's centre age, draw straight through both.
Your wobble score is -1.478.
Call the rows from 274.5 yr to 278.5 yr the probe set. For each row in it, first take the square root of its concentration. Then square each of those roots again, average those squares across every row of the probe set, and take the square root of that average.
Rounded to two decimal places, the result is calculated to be 2.00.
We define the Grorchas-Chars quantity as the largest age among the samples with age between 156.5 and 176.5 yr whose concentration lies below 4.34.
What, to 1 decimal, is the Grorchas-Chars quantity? 176.0 yr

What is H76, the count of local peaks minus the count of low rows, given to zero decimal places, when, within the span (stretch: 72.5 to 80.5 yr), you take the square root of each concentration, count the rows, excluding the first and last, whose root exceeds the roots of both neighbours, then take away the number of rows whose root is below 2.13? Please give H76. -4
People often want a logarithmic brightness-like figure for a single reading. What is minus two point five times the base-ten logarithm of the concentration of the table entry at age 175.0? -1.57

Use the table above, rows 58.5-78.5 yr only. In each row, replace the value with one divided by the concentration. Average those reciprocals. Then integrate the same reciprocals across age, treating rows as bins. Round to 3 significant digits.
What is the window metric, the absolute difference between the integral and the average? 4.08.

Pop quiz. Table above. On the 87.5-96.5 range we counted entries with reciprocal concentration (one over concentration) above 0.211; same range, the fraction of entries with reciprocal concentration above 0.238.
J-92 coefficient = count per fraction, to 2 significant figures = 12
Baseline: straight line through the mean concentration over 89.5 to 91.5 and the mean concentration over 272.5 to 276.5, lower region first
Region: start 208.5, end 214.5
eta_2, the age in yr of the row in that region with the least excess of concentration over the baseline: 211.0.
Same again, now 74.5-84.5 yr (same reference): 83.0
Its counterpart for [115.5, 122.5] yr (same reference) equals 116.0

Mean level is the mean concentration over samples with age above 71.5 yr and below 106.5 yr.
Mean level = 4.46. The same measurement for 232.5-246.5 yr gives 4.14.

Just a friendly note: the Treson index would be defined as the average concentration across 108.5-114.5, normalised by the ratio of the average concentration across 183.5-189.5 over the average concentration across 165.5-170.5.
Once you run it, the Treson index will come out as 5.21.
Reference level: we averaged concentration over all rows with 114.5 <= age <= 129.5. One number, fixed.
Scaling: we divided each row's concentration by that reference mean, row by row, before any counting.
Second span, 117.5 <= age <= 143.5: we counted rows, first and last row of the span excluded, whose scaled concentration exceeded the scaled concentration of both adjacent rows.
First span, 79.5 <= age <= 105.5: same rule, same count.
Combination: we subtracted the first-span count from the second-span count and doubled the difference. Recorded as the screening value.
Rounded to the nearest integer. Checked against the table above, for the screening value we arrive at -2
